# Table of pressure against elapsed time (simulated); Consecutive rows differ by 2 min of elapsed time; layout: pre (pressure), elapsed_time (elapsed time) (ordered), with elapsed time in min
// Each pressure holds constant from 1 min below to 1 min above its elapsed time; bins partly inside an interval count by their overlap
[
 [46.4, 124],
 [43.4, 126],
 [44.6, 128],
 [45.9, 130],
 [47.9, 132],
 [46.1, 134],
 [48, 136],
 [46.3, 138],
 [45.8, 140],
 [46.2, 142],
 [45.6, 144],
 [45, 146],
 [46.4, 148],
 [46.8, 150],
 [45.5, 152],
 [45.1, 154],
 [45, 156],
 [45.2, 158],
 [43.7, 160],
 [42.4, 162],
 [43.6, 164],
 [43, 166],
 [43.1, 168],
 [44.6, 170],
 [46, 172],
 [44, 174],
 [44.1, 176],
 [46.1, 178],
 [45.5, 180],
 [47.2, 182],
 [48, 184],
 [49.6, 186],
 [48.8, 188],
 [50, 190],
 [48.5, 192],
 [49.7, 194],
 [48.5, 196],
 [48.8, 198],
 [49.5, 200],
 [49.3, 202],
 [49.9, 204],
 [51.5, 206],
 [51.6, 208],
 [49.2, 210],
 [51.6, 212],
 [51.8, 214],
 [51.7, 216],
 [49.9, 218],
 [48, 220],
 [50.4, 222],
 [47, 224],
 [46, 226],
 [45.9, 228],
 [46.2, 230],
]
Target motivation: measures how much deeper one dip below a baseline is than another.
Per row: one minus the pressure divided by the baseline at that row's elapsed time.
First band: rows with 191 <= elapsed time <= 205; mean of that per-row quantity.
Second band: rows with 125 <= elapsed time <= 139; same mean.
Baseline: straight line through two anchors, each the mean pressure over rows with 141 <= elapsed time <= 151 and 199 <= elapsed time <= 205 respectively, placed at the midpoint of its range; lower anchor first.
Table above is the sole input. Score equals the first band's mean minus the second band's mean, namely 0.023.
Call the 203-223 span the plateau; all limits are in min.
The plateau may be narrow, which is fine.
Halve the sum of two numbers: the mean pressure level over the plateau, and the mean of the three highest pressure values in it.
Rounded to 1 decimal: 51.1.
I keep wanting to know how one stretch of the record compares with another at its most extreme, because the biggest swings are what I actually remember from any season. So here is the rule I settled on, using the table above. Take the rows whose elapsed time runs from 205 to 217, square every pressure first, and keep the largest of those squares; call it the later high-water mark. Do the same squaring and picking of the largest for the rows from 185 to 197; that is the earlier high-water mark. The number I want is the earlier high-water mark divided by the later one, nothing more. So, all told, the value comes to 0.93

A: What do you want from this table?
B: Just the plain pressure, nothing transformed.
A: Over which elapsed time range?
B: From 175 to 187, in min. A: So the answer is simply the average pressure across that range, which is 47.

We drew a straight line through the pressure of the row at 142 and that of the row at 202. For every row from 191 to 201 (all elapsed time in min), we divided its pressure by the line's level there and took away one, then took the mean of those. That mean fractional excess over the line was 0.00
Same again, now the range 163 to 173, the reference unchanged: -0.07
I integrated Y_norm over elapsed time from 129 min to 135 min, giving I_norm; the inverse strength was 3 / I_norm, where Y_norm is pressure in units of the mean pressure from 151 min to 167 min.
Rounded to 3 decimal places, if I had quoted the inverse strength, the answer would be 0.474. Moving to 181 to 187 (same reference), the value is 0.458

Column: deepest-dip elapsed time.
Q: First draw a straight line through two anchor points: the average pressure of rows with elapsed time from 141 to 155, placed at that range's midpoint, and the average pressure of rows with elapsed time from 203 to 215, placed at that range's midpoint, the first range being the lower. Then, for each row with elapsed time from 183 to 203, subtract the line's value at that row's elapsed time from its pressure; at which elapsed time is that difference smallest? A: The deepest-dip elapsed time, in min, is 196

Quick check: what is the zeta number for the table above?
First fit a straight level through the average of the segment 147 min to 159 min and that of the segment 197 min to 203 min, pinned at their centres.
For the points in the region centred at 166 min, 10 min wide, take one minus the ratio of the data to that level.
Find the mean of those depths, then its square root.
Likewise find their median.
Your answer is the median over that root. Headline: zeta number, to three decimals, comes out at 0.293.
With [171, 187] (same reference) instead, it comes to 0.161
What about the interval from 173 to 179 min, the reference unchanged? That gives 0.290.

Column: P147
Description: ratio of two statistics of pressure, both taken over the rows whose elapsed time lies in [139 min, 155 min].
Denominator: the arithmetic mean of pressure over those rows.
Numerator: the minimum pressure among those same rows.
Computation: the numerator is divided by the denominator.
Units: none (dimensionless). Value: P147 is 0.983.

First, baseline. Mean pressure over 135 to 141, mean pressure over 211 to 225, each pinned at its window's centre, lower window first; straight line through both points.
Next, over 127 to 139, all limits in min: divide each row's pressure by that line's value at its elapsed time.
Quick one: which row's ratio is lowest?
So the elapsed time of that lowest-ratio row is 128 min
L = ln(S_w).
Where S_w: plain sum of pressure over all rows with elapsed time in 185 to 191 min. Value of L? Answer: 5.0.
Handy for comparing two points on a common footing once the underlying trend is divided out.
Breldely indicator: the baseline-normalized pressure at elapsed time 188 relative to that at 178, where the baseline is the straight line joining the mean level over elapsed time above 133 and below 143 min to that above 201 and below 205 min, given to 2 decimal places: 1.05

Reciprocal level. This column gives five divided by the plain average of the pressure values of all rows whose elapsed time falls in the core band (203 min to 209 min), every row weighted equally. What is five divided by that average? 0.098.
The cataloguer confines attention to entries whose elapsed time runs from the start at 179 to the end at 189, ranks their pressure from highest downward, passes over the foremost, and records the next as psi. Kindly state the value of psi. 48.8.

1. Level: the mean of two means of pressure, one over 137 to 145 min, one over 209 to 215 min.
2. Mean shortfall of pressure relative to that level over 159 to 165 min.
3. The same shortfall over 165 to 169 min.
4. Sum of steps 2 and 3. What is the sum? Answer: 10.6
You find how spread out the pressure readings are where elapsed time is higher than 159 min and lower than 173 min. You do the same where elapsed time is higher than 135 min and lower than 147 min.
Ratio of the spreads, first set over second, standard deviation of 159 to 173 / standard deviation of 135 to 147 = 1.2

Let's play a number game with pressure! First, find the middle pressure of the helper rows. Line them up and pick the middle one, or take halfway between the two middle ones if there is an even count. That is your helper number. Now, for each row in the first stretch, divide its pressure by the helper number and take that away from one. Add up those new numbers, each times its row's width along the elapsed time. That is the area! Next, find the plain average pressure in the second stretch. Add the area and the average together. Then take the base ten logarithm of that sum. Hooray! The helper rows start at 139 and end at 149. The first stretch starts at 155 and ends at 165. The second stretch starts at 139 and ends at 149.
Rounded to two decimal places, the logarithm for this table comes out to 1.66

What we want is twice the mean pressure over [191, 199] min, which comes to 98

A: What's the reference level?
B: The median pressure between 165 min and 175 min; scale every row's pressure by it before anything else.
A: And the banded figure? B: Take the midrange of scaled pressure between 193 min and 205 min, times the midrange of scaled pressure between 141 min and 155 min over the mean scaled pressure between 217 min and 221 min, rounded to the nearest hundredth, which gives 1.05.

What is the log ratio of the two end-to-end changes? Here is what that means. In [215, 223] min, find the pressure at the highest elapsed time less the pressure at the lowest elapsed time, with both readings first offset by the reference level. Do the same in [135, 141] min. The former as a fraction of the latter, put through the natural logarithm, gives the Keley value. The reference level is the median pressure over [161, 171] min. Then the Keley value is -0.53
